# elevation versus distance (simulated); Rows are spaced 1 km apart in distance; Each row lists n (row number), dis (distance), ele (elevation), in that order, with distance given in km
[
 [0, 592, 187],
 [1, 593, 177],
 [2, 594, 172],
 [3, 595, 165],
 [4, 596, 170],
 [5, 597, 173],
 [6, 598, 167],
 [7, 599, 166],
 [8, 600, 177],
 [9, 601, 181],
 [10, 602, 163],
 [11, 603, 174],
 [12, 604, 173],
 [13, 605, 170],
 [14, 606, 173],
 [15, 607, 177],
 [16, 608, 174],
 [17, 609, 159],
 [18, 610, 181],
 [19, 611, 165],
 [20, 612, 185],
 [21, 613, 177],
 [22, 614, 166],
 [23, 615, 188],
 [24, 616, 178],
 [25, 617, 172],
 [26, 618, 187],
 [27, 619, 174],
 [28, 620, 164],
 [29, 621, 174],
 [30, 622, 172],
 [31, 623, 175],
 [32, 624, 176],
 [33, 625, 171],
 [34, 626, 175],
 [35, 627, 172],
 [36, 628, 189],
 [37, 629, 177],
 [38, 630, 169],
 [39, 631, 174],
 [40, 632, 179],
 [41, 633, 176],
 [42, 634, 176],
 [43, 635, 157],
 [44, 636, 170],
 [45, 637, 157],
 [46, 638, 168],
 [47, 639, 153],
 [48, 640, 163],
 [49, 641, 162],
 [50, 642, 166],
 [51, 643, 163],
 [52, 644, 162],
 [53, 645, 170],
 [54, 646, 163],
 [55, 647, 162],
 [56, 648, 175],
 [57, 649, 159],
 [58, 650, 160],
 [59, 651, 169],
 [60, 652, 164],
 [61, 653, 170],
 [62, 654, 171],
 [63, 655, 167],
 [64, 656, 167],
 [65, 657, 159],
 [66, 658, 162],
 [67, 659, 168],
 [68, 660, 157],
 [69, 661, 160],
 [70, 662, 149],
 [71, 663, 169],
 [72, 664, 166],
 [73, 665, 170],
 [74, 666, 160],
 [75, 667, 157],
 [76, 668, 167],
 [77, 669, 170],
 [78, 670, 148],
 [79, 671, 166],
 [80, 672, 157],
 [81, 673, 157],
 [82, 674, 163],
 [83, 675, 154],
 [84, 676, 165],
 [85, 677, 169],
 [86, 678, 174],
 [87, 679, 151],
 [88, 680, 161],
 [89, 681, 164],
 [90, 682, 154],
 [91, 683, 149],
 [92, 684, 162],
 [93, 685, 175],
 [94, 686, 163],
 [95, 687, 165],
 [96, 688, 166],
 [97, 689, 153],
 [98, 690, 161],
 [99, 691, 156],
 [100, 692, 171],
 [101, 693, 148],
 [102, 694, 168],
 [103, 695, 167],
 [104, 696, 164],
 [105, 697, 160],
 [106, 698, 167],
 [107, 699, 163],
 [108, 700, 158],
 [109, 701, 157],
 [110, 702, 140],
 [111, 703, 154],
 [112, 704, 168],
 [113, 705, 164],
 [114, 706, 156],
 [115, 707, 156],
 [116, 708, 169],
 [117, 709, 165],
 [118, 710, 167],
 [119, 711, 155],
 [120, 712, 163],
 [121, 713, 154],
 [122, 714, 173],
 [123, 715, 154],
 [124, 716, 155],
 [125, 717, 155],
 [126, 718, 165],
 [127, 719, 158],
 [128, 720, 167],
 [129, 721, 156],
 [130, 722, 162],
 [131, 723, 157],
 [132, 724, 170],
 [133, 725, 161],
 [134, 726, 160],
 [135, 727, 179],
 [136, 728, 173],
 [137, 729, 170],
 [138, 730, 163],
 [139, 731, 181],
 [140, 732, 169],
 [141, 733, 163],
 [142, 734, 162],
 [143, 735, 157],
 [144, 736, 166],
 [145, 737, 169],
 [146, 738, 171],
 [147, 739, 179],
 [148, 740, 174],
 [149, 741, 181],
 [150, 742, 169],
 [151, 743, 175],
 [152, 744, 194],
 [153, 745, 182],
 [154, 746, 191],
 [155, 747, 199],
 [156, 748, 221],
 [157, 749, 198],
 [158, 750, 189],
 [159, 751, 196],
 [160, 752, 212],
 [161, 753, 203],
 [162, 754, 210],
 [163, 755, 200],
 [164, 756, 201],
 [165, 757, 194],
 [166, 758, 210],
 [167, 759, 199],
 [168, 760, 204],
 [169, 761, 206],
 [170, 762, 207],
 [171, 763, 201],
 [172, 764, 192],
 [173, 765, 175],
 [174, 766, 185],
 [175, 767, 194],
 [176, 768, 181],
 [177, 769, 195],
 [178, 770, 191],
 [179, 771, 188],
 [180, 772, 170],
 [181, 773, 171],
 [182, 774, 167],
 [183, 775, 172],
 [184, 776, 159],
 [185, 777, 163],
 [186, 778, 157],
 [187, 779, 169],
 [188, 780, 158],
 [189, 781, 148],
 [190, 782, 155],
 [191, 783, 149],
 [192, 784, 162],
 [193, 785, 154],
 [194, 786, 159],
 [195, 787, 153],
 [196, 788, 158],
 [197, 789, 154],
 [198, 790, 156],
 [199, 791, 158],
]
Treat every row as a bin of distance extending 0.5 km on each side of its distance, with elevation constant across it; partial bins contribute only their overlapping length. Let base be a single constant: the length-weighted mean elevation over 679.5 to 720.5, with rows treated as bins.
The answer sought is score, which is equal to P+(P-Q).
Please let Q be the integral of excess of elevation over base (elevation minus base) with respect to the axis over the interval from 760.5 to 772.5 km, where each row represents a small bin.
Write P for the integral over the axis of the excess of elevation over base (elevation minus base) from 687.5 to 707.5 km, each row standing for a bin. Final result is -391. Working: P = -18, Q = 356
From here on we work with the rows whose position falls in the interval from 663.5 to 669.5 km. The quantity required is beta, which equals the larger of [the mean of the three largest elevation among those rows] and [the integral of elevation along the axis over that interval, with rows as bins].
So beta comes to 990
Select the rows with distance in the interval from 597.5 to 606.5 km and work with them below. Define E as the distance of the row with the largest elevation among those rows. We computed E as 601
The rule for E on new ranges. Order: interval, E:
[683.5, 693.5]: 685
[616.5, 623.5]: 618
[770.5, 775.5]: 771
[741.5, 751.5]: 748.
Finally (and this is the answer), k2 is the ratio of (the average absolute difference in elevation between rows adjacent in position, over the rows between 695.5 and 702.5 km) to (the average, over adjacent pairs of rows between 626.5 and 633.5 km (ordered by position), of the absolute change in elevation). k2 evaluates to 0.8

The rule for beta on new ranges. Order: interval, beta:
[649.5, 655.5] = 1001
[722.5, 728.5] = 1000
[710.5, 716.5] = 954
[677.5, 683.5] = 953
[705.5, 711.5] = 968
